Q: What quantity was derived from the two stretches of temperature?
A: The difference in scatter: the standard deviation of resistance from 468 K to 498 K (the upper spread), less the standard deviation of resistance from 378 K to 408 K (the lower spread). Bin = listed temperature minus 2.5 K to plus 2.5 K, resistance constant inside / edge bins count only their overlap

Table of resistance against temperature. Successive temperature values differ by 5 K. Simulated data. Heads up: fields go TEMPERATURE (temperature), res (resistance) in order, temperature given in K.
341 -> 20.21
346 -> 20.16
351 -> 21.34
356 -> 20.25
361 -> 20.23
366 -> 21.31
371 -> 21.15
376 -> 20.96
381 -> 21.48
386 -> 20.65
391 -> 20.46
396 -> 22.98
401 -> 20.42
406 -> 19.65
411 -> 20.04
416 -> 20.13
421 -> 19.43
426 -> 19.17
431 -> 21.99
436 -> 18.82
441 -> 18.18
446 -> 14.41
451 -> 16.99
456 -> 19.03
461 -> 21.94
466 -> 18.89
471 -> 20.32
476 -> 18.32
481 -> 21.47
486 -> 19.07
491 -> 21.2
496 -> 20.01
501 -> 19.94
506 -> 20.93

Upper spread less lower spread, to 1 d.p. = 0.1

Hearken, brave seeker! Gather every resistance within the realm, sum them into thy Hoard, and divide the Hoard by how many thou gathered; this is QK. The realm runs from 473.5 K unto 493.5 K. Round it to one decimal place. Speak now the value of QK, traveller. 20.0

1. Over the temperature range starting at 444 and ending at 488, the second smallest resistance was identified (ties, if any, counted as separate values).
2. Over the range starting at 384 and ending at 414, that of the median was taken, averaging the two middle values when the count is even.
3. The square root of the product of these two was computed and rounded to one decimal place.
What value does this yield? 18.6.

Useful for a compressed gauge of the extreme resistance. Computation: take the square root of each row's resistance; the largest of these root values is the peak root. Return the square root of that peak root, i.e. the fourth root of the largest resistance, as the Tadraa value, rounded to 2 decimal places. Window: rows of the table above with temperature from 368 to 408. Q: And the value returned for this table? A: 2.19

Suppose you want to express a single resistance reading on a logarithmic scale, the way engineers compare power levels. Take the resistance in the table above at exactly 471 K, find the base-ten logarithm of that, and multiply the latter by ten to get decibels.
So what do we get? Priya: 13.1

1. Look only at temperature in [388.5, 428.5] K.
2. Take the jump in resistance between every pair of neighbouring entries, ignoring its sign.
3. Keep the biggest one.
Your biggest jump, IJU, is 2.56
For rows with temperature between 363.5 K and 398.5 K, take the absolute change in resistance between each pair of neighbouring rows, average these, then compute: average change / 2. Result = 0.4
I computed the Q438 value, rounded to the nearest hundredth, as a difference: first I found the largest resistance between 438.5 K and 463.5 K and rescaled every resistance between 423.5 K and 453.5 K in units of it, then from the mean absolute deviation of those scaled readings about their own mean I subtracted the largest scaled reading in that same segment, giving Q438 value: -0.92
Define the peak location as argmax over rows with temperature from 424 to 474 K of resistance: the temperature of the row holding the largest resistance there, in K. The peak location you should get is 431 K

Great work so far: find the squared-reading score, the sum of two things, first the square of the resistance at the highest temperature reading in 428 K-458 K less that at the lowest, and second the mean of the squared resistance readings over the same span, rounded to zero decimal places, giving 216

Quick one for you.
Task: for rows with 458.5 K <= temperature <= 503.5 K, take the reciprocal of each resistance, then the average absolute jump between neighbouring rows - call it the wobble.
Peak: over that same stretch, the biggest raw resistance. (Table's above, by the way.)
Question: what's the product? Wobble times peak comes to 0.11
